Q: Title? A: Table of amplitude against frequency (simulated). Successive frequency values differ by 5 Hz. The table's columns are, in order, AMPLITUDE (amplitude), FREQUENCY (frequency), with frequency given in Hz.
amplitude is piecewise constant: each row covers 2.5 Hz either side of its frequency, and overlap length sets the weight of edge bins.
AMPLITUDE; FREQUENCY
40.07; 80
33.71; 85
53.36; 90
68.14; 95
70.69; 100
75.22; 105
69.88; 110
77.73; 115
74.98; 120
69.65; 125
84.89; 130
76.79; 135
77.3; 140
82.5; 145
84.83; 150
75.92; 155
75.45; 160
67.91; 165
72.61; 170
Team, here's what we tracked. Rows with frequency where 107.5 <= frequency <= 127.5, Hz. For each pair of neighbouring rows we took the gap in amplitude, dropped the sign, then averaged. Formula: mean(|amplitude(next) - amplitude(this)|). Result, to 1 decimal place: 5.3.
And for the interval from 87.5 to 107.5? 7.3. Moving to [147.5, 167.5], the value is 5.6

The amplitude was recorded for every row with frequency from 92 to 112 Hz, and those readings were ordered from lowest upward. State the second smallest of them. 69.88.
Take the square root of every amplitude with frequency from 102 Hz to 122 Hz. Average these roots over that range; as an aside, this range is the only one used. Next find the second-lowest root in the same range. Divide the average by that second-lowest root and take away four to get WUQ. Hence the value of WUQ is -3.00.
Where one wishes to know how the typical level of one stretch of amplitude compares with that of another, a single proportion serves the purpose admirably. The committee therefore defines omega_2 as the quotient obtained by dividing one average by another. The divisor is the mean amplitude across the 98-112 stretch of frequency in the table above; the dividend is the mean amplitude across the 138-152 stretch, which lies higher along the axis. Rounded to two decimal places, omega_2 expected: 1.13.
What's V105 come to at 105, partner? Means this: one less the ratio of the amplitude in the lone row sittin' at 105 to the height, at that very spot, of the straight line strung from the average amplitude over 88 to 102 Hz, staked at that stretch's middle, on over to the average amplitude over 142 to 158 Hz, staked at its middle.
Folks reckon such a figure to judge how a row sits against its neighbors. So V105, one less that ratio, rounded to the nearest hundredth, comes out -0.12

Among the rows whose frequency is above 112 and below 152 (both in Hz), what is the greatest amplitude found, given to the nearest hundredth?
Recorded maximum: 84.89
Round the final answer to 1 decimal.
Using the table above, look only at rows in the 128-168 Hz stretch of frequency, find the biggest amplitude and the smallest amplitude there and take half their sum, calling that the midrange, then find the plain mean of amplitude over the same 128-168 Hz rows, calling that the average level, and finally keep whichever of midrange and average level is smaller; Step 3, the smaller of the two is 76.4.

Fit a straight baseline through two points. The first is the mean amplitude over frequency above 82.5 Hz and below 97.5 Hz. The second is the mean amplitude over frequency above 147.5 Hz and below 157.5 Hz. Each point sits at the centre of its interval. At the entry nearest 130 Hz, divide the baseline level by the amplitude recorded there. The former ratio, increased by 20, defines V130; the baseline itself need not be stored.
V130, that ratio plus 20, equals 20.8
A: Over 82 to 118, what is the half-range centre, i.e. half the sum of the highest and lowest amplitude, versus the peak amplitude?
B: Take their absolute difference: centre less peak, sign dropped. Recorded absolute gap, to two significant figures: 22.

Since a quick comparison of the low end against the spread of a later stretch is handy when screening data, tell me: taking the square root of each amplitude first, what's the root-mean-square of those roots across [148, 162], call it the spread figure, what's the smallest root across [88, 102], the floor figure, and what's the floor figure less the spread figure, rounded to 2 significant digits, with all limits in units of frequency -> -1.6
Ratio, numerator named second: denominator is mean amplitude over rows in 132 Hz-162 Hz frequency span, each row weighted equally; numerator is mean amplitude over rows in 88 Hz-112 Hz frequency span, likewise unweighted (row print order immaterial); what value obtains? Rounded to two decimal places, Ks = 0.86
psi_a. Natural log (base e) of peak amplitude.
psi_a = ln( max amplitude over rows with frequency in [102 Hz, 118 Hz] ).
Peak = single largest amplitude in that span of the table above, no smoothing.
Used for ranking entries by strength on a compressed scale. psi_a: 4.35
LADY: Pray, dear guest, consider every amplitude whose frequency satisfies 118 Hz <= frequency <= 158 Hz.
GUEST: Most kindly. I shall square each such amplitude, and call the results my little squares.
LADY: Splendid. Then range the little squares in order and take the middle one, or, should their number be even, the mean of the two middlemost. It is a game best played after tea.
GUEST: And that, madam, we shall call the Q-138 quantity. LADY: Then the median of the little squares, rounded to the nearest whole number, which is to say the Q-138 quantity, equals 5936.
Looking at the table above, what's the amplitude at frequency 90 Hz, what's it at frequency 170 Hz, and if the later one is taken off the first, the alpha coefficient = -19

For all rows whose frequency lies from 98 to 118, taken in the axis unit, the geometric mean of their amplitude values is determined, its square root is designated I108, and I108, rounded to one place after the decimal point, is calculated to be 8.6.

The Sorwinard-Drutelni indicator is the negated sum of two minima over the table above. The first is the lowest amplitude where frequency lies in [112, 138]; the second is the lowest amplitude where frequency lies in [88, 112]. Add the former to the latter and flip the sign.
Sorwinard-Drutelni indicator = -123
